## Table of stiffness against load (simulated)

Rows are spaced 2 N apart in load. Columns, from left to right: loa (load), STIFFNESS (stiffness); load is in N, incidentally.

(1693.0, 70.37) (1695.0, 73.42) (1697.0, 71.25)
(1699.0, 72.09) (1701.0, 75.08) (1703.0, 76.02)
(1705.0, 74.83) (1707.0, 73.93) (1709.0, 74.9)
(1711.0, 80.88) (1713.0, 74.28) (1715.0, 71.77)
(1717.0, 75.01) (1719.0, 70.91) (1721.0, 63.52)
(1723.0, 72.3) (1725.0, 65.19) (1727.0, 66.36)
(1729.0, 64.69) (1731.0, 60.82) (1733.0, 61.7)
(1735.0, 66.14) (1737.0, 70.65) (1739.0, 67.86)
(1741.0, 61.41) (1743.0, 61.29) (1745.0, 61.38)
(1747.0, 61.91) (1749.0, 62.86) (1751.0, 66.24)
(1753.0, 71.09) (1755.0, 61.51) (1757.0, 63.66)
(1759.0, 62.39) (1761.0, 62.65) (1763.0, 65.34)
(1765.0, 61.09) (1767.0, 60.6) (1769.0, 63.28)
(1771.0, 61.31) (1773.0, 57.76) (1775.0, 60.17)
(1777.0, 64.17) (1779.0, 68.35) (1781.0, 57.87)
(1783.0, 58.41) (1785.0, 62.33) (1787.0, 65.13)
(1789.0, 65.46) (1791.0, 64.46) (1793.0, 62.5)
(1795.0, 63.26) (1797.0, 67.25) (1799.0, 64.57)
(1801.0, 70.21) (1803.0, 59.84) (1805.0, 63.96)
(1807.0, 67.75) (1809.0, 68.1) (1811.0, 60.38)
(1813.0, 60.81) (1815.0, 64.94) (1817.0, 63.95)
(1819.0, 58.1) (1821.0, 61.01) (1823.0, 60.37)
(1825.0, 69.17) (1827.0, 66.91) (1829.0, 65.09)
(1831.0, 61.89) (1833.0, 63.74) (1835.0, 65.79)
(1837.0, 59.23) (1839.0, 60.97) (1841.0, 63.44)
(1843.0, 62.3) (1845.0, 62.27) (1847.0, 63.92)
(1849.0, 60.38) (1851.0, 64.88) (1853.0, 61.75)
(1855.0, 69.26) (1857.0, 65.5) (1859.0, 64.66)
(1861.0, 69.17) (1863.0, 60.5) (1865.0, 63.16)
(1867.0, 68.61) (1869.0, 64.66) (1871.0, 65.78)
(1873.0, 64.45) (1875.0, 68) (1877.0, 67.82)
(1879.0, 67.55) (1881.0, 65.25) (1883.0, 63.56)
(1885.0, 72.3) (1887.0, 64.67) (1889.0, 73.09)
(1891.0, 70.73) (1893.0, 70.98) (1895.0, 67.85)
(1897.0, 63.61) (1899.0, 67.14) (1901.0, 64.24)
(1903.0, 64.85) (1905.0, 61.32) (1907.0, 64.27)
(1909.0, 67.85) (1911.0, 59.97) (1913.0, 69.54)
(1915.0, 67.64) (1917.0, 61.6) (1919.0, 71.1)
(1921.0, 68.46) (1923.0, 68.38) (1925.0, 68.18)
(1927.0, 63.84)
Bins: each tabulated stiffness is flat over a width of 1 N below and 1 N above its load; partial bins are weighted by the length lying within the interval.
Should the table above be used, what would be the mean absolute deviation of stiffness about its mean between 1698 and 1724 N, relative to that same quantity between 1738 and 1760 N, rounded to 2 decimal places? 1.03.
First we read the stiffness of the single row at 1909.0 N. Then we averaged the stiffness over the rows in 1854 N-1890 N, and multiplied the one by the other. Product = 4516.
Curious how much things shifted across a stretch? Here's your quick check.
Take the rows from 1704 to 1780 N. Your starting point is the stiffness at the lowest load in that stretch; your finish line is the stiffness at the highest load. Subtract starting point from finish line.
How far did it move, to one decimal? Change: -6.5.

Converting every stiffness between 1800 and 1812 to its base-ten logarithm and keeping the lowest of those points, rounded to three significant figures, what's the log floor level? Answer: 1.78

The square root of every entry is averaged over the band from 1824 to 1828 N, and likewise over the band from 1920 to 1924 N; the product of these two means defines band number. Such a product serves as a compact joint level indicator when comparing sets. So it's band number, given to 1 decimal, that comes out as 68.2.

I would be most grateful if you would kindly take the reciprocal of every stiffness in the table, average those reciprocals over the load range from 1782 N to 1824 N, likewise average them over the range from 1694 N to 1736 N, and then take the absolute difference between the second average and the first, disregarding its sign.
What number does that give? 0.0016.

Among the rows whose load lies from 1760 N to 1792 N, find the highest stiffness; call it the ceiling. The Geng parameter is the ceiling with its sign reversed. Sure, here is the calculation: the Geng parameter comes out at -68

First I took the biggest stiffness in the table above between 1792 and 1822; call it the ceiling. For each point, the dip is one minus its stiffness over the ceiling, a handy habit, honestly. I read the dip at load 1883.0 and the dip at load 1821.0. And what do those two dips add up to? 0.23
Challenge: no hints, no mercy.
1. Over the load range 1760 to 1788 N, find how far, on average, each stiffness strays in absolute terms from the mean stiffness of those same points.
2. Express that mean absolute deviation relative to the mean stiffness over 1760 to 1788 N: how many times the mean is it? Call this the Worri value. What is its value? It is 0.0392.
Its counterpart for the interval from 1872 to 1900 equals 0.0365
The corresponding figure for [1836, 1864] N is 0.0376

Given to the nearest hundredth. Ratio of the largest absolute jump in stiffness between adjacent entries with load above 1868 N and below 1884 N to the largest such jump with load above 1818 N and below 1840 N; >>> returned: 0.40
